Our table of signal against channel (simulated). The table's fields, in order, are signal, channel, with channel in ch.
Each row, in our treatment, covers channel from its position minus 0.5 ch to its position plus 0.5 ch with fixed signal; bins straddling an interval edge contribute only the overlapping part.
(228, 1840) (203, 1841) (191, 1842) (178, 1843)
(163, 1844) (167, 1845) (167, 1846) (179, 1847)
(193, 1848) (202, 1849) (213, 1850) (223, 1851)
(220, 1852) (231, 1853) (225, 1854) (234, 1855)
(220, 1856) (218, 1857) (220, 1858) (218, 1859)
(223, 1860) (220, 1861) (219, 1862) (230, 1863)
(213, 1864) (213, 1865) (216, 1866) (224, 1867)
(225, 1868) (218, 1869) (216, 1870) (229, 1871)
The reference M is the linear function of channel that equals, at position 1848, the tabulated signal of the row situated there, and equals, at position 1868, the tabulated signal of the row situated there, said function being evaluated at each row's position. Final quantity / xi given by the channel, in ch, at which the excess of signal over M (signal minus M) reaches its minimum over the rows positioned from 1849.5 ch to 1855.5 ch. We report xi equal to 1850 ch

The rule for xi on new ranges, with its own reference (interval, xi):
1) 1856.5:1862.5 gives 1862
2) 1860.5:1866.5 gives 1865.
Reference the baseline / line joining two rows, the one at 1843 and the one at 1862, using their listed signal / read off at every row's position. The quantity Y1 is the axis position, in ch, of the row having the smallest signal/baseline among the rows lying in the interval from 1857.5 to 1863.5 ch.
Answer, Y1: 1862 ch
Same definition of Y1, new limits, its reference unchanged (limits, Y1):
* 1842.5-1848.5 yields 1844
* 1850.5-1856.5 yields 1856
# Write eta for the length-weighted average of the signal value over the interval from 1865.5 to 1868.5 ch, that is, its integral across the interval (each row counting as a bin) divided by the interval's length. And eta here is 222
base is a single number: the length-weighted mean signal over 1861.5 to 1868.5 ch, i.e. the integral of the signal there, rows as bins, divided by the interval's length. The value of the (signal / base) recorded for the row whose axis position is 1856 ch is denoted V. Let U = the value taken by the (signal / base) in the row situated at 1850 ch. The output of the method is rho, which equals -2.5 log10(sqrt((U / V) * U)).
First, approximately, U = 0.97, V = 1.00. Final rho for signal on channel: 0.04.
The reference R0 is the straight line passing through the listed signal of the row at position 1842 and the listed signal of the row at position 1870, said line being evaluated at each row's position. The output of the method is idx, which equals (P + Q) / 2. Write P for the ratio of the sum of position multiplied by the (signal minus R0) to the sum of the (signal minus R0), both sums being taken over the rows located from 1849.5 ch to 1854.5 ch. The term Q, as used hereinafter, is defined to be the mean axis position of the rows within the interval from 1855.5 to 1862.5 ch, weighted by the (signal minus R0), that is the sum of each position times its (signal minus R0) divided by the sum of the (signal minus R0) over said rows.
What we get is 1855.5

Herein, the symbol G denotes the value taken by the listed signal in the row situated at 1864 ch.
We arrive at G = 213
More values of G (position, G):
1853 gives 231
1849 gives 202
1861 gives 220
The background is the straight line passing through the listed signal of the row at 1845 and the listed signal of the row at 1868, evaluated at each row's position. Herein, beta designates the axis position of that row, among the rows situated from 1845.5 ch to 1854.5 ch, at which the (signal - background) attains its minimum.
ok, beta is 1846 ch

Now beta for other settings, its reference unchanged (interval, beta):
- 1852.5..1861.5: 1861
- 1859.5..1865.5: 1865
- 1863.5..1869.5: 1869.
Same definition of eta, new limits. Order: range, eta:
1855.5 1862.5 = 220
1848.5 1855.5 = 221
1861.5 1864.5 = 221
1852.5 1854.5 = 228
